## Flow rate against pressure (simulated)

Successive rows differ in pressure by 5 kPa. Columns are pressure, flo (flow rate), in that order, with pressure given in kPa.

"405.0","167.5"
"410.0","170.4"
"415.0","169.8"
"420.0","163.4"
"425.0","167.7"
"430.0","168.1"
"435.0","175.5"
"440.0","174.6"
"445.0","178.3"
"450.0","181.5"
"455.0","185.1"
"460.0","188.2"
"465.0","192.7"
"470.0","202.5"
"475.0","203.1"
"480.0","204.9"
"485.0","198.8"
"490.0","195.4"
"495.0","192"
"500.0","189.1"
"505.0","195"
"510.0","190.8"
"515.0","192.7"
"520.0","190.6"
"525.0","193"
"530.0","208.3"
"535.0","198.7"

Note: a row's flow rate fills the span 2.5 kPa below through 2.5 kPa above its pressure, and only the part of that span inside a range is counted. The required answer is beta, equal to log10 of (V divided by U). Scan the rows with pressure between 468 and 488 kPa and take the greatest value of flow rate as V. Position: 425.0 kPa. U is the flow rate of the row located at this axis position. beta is 0.09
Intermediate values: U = 167.7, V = 204.9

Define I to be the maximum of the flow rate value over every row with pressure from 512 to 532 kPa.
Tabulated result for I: 208.3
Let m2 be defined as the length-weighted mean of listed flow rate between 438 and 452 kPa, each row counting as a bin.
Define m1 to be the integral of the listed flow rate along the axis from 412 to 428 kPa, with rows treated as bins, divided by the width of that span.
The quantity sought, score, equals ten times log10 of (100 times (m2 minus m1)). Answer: 30.4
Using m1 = 167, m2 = 178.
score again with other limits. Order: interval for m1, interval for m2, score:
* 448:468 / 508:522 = 26.0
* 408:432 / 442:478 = 33.5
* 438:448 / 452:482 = 32.8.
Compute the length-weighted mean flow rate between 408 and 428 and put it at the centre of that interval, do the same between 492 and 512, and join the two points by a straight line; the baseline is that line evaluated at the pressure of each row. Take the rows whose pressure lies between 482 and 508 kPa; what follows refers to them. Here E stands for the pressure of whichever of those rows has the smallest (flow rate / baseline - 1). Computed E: 500.0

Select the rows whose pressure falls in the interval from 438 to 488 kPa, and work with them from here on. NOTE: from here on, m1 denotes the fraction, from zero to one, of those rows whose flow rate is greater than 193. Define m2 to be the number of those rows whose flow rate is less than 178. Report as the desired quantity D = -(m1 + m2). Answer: -1.4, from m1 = 0.4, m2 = 1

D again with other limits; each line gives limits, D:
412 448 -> -6.0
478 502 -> -0.6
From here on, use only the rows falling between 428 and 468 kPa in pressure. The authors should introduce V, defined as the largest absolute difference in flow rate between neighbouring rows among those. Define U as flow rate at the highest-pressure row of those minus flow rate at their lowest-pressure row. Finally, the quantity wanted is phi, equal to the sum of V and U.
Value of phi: 32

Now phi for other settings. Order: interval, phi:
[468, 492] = -1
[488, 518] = 3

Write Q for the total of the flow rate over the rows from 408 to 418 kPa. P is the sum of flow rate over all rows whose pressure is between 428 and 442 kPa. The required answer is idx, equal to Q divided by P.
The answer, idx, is 0.7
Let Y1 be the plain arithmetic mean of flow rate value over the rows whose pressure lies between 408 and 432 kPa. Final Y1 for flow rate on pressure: 168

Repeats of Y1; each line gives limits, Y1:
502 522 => 192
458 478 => 197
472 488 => 202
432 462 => 181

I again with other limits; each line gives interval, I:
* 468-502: 204.9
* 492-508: 195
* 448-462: 188.2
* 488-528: 195.4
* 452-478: 203.1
